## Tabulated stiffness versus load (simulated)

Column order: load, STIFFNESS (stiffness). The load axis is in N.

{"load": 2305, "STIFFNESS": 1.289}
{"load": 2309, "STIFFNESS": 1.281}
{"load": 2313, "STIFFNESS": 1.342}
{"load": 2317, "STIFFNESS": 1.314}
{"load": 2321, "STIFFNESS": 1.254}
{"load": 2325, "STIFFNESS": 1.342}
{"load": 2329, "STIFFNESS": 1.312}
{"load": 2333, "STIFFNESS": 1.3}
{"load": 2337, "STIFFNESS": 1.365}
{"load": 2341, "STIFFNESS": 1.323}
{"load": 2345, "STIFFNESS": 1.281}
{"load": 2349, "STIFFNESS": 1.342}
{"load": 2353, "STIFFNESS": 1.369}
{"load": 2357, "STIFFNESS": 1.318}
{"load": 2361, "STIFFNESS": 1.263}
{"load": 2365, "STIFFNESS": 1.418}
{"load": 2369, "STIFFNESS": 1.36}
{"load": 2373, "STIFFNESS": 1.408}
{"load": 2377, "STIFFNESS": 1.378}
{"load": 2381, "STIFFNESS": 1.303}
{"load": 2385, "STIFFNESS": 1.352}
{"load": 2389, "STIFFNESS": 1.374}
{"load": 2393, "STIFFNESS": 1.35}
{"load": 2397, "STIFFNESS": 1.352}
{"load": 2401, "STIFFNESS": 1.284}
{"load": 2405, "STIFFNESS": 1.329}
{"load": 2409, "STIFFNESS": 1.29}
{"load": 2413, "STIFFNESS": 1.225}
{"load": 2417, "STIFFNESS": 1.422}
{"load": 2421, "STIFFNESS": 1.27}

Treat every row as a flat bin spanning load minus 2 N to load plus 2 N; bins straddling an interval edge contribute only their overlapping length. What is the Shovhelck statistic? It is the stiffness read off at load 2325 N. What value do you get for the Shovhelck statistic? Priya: 1.342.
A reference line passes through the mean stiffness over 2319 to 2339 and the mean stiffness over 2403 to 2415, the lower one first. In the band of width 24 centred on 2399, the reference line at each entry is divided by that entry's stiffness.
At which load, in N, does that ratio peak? 2401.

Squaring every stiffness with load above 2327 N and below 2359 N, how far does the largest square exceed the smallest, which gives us 0.23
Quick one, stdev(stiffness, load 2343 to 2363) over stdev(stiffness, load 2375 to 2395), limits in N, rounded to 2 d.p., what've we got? 1.45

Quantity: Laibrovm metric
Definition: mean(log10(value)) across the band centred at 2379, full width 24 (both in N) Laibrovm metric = 0.134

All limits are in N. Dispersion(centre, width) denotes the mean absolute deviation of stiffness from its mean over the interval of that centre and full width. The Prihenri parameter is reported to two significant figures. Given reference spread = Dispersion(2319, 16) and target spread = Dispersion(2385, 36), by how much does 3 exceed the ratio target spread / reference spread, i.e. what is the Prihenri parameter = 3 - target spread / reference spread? 2.1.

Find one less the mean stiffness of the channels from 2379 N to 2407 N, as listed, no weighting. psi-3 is -0.33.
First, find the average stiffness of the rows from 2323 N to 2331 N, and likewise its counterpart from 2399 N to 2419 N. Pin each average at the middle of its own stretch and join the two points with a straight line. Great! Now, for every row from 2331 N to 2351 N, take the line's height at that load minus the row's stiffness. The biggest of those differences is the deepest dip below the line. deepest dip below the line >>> 0.042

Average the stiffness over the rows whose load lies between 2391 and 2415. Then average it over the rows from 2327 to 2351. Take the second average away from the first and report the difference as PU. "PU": -0.02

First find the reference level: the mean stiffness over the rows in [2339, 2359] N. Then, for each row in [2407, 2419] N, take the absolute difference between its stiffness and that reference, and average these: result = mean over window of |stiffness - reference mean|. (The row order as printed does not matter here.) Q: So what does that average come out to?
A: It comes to 0.0779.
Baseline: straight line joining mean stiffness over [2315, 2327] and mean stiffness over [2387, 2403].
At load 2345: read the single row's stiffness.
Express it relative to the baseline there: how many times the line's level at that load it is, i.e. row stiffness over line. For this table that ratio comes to 0.97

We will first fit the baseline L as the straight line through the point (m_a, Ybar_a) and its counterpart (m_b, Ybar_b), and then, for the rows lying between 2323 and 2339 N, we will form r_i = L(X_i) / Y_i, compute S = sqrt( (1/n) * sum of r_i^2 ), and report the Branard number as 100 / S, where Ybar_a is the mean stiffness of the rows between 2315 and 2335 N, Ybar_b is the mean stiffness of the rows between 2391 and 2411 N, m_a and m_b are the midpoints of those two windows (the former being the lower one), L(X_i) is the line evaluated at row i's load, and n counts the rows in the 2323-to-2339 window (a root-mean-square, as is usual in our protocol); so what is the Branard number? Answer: 102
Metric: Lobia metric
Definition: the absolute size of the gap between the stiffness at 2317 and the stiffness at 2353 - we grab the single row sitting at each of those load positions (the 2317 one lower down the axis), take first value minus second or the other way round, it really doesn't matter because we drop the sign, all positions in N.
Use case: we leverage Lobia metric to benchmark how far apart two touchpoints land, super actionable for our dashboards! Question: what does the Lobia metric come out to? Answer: 0.055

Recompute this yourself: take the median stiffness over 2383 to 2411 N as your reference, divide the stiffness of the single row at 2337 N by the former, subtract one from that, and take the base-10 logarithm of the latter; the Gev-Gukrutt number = -1.95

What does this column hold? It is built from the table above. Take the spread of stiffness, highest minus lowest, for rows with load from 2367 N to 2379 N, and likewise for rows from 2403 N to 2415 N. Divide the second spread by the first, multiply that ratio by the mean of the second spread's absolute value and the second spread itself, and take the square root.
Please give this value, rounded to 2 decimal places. 0.47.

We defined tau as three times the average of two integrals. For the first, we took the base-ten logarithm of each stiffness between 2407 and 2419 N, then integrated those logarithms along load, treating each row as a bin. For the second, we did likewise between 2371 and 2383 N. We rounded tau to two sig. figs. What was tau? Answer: 4.5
